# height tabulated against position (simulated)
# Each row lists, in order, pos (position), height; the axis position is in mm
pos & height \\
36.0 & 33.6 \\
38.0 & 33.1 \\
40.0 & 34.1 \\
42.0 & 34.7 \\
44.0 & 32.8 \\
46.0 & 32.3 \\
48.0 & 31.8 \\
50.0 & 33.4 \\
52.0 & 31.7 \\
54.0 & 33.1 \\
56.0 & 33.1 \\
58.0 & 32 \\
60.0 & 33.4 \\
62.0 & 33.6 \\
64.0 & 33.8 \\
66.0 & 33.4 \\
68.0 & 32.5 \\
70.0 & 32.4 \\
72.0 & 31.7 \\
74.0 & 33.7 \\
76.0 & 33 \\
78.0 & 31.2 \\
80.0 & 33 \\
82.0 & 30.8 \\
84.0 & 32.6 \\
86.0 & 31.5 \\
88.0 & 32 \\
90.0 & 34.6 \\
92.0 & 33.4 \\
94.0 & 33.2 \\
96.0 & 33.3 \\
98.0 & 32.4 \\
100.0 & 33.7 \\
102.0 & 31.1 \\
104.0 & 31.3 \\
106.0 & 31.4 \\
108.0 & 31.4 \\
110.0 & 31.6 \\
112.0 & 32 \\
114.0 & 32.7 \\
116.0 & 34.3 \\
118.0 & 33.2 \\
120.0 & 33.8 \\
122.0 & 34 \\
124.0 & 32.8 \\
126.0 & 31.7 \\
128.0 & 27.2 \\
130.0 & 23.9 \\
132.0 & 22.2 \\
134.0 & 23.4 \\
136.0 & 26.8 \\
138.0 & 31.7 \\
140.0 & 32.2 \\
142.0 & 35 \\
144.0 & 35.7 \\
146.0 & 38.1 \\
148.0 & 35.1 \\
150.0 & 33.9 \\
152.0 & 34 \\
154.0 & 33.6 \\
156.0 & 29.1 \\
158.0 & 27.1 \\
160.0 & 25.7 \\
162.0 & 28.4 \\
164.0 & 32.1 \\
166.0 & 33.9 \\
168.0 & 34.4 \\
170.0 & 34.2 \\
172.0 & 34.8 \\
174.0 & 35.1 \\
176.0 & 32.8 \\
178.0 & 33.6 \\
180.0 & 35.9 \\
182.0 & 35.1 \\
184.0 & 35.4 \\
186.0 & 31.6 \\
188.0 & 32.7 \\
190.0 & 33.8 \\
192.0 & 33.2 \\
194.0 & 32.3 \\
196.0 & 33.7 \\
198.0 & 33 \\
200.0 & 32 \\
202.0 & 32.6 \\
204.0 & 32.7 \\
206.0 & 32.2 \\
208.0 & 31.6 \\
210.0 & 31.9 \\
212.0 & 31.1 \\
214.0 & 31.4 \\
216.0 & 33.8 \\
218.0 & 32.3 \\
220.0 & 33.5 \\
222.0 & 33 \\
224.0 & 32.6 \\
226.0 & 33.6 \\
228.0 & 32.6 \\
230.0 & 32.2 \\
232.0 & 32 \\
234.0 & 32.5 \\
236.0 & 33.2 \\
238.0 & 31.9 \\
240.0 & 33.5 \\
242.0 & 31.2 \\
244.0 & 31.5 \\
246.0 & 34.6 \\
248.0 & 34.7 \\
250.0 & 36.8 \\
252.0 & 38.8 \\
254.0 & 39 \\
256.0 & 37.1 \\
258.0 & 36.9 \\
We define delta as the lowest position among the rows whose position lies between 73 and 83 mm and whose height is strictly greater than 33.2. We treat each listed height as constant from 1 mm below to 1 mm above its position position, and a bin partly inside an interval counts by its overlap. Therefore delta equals 74.0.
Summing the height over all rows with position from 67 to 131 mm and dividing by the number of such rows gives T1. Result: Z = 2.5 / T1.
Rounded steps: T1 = 32.1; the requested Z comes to 0.0779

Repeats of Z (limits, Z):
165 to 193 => 0.0735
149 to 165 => 0.0820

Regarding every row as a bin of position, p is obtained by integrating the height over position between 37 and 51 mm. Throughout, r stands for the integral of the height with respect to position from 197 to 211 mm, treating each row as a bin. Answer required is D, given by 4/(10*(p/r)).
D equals 0.39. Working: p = 464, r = 452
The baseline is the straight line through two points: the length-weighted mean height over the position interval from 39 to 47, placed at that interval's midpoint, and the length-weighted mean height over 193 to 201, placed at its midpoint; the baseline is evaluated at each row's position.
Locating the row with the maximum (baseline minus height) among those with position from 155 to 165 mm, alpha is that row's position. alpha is 160.0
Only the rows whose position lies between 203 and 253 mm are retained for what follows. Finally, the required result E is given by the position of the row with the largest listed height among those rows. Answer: 252.0 mm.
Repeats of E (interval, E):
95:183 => 146.0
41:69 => 42.0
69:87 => 74.0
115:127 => 116.0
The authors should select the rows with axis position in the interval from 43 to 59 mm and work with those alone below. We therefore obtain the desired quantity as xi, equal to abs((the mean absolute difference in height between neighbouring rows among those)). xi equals 0.97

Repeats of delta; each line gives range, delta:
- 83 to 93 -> 90.0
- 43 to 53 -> 50.0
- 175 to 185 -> 178.0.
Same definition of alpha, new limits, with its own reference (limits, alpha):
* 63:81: 78.0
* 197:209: 208.0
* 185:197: 186.0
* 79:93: 82.0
